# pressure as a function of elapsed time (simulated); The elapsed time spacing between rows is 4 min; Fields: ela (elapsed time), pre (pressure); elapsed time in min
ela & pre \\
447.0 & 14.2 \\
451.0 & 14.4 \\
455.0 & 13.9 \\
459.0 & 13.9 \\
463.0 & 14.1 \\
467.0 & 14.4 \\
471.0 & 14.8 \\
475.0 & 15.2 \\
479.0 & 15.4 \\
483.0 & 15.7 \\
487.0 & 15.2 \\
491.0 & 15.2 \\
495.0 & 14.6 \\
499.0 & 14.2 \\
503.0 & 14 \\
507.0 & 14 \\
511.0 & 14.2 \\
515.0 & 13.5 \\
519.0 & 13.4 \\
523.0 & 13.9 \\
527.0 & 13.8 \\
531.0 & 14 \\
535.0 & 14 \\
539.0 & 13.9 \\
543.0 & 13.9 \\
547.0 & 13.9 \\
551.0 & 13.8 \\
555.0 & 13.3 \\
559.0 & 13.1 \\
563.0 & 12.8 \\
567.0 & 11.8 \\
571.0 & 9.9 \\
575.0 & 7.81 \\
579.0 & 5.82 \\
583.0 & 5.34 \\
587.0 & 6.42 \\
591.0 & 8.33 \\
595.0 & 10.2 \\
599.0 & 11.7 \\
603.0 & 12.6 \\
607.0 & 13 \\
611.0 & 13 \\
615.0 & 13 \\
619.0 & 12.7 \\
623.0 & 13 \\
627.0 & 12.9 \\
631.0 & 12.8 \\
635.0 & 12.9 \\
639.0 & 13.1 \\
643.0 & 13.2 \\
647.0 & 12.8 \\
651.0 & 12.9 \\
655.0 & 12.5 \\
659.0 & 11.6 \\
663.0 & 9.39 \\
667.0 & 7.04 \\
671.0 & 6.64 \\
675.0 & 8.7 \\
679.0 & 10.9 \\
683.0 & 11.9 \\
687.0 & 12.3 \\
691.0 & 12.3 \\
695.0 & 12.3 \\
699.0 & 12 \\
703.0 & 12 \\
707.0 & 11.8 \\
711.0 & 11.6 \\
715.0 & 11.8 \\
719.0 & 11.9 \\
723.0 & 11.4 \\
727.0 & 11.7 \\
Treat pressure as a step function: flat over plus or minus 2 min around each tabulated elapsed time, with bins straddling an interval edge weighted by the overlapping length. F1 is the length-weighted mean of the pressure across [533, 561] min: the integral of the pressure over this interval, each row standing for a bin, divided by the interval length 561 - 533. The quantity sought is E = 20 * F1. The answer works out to 274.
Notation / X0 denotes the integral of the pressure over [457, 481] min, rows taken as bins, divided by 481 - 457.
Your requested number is 14.6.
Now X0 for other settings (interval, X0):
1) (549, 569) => 13.0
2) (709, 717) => 11.7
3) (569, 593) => 7.3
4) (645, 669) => 11.0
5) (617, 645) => 12.9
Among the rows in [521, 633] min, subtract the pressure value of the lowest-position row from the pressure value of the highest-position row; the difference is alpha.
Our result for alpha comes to -1.1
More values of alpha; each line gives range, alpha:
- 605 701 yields -1.0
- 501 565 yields -1.2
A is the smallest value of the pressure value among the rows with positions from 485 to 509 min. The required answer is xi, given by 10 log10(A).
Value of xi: 11.5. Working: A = 14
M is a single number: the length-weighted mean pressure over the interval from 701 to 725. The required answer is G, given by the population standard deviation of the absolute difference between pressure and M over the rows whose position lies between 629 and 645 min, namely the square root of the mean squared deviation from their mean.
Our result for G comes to 0.2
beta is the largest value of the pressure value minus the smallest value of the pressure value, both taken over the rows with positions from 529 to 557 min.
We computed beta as 0.7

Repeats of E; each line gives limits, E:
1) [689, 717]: 239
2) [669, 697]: 214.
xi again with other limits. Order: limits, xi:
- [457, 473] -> 11.4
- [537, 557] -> 11.2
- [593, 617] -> 10.1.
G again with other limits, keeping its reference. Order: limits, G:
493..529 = 0.3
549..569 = 0.7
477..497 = 0.4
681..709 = 0.2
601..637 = 0.1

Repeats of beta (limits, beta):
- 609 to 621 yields 0.3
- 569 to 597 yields 4.9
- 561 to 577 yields 5.0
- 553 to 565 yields 0.5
